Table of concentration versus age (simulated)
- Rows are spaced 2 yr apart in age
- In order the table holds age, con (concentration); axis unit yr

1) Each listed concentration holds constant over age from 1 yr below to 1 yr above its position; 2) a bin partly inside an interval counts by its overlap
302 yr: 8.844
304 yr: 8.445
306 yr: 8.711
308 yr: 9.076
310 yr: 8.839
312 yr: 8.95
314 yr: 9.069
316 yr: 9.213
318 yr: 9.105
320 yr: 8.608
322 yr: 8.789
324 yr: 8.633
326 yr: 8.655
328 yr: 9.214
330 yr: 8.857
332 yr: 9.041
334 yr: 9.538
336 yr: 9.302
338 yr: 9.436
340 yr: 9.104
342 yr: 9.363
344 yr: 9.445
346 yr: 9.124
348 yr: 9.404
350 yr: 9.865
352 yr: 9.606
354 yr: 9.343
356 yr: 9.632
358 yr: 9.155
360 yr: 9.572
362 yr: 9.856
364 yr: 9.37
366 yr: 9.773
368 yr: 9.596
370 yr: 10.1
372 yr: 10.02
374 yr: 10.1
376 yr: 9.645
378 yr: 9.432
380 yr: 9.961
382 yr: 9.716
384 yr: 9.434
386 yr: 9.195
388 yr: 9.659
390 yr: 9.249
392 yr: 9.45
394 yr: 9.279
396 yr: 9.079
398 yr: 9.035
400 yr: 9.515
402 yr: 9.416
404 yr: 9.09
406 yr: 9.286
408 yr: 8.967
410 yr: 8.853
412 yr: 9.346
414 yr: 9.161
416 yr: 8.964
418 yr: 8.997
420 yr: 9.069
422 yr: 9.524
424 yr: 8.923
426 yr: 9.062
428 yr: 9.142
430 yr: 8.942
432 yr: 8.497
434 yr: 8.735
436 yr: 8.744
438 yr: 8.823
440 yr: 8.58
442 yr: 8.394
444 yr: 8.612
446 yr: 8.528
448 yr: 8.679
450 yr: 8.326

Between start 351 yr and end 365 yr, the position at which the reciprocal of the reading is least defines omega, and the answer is 362 yr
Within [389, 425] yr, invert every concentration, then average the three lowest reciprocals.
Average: 0.105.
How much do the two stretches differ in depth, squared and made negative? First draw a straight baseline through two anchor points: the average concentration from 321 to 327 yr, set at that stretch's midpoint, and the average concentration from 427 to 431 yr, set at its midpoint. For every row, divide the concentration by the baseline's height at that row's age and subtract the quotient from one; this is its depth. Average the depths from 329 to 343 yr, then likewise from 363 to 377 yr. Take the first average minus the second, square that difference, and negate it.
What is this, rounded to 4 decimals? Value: -0.0025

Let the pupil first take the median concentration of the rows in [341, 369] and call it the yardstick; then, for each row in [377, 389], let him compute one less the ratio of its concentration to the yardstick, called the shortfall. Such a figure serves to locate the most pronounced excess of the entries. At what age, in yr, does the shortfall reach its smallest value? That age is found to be 380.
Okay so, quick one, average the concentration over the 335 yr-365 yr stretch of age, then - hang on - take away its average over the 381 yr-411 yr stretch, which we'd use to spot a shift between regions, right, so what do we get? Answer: 0.16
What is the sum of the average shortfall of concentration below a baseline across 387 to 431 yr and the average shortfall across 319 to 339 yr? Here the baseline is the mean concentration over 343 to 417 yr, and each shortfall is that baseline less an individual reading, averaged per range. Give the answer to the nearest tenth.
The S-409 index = 0.7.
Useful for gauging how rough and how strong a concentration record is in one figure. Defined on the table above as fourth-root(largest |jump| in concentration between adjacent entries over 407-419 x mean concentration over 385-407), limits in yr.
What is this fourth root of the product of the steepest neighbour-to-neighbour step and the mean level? 1.46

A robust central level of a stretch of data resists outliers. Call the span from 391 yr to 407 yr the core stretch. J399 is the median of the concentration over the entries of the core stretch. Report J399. 9.28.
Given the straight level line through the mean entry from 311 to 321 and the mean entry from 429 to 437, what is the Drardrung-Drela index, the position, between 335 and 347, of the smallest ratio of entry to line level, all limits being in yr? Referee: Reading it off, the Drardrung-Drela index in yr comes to 340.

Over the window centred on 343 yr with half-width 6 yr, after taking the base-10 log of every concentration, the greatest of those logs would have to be 0.98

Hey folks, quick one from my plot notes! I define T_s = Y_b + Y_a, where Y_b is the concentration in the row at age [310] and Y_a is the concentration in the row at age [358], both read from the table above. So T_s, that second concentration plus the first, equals 18.0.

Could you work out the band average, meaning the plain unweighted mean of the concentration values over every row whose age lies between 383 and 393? 9.4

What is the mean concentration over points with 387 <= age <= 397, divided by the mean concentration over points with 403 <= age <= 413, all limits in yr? 1.03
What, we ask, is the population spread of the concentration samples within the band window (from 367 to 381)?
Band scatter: 0.25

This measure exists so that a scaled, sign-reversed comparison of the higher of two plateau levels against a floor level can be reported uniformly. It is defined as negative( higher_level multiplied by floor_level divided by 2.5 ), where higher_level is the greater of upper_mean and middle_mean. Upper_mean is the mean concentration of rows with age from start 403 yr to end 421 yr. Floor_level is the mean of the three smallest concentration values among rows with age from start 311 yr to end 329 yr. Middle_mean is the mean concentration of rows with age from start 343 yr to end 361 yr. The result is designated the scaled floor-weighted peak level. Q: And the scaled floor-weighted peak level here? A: -32.7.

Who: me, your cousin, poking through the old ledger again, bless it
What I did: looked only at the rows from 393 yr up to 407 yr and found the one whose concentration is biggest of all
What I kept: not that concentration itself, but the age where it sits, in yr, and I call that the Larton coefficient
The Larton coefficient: 400 yr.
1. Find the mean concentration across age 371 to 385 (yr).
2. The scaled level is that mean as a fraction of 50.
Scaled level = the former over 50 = 0.195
